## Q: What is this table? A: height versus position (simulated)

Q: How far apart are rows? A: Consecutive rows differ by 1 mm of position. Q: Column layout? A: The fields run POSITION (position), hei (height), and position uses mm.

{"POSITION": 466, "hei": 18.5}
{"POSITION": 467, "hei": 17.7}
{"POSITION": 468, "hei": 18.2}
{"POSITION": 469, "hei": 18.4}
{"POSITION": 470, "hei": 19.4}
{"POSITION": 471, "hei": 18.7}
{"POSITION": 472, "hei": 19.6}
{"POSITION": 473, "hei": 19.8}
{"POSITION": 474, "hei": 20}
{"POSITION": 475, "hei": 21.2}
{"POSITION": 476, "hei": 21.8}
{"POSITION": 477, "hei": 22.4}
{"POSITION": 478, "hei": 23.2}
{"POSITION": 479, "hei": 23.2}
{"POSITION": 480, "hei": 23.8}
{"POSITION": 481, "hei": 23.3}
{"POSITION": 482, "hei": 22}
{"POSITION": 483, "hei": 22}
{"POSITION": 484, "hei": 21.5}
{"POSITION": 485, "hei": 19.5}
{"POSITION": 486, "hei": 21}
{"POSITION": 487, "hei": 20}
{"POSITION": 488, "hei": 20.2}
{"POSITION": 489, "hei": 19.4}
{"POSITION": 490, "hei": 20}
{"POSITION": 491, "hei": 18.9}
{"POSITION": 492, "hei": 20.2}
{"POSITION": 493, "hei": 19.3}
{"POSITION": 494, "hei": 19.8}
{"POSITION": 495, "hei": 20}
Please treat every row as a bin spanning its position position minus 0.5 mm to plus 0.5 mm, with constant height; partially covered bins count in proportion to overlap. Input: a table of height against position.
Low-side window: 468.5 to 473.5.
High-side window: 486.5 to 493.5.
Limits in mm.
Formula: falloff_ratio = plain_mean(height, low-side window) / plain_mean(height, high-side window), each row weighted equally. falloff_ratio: 0.97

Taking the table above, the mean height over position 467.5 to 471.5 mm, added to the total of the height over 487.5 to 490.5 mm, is 78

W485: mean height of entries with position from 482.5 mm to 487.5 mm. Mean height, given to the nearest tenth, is 20.8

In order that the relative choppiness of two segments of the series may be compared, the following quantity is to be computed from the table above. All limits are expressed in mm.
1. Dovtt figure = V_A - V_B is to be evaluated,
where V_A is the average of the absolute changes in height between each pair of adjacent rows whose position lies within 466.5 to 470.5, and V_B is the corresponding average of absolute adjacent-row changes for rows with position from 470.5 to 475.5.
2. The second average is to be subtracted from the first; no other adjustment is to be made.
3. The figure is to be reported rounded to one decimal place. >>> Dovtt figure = -0.1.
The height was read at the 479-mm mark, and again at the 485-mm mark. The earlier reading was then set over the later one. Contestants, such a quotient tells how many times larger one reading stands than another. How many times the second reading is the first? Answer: 1.19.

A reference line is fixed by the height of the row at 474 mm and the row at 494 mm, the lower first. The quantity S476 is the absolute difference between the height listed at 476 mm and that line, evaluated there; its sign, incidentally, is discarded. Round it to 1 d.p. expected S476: 1.8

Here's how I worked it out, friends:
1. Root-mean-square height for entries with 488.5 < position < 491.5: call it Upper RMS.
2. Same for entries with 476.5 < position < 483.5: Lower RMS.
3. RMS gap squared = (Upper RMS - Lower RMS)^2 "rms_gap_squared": 11.7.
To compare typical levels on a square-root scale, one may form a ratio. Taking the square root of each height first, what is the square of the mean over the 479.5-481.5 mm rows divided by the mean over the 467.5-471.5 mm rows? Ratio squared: 1.26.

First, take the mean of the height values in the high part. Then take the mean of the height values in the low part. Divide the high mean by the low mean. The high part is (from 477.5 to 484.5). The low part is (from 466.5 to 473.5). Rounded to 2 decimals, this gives 1.21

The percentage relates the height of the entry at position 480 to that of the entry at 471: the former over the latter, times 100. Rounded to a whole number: 127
